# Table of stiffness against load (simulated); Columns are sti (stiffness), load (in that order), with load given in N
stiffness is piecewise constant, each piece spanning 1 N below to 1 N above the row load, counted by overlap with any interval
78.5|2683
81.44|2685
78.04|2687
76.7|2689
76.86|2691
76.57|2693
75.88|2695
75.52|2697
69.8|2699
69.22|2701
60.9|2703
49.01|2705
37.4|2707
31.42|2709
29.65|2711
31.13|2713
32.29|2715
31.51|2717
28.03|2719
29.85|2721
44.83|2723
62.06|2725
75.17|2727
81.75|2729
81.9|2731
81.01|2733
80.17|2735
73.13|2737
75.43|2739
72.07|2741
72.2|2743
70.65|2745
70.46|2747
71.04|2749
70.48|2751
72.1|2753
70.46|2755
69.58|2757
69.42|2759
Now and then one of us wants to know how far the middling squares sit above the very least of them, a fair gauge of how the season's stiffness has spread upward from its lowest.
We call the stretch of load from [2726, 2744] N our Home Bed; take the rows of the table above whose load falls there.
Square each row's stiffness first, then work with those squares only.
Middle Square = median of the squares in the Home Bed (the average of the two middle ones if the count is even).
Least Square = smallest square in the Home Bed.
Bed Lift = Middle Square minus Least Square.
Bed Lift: 496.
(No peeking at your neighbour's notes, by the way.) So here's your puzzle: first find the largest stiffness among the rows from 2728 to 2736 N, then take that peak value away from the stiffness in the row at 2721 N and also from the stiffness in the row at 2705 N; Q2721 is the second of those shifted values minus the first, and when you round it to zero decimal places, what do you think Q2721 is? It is 19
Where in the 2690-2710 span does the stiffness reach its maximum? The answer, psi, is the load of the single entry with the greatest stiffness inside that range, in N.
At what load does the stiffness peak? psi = 2691 N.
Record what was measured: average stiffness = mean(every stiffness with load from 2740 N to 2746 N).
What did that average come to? 72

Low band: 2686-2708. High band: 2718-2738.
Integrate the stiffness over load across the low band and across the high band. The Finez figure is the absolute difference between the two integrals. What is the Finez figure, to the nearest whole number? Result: 216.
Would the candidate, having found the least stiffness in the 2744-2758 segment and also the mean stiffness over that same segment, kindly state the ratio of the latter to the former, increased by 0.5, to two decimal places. 1.52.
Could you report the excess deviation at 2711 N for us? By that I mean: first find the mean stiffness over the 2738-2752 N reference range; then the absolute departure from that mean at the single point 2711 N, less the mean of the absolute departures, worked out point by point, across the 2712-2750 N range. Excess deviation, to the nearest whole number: 27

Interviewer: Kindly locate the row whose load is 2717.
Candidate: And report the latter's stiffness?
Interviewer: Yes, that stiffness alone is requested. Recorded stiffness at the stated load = 31.51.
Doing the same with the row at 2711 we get 29.65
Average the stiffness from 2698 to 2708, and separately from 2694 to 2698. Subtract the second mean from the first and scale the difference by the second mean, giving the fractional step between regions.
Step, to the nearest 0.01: -0.24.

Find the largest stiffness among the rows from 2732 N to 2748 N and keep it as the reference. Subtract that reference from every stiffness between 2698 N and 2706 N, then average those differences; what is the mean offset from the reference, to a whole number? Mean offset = -19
